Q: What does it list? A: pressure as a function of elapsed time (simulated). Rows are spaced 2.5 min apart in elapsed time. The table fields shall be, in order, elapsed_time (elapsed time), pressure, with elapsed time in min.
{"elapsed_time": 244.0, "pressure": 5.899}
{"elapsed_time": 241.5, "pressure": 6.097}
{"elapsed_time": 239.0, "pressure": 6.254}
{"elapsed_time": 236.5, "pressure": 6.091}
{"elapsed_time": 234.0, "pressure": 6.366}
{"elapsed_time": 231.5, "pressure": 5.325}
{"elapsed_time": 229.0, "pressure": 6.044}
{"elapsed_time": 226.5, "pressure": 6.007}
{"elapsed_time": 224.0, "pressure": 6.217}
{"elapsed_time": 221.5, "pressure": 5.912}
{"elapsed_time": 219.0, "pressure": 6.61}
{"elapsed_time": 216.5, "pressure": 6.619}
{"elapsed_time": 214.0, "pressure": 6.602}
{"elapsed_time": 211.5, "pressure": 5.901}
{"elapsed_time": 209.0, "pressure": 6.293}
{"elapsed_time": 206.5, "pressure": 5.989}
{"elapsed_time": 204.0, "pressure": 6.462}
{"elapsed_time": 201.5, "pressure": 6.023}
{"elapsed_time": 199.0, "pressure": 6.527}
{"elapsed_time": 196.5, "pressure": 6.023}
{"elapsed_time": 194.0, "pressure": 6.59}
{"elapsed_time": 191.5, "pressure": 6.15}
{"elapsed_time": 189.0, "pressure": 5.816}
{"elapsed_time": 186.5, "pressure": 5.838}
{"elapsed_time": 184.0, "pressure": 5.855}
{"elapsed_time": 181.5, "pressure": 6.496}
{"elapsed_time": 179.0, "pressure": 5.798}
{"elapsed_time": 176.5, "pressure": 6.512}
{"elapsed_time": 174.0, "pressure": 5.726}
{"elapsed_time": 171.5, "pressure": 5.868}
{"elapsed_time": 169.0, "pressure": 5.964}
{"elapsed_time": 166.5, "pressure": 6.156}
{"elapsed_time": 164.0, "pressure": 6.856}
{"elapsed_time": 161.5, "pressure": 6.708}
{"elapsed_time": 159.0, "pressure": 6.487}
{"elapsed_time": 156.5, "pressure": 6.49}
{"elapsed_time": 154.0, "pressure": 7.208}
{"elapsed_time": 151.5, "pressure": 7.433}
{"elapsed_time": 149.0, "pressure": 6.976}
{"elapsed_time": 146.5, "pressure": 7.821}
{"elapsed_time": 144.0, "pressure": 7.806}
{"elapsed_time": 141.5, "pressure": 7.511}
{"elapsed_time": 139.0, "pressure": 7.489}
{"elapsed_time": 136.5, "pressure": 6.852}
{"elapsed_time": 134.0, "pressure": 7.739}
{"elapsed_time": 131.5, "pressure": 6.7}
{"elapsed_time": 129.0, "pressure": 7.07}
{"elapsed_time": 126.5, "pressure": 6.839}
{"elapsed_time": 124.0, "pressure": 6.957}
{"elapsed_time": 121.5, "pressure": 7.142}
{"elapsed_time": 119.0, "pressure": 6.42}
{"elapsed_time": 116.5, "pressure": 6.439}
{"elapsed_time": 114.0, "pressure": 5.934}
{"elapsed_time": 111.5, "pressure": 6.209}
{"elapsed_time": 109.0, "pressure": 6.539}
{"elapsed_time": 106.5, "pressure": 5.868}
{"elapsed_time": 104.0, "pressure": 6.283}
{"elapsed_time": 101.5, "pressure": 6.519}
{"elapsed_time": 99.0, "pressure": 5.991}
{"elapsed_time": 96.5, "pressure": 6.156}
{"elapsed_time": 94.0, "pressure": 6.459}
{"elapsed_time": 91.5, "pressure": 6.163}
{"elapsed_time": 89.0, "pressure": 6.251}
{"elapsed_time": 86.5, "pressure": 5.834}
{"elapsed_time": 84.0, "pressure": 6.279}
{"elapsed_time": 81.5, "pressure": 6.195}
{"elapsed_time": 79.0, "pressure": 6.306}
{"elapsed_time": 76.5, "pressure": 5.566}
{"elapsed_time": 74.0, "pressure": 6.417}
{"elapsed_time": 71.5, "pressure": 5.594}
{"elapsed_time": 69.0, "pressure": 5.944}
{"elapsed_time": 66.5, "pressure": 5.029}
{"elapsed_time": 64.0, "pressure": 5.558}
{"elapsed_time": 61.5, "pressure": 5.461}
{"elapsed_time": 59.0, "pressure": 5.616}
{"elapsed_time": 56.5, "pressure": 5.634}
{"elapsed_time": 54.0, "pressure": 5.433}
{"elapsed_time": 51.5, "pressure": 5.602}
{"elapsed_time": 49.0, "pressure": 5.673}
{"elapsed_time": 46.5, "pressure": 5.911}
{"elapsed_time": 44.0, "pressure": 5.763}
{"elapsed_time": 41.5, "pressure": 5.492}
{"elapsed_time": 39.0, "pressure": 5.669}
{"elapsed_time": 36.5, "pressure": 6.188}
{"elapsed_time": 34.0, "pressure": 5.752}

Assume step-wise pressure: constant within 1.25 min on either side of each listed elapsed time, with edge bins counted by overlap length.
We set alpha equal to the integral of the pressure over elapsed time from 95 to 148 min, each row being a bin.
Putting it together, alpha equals 359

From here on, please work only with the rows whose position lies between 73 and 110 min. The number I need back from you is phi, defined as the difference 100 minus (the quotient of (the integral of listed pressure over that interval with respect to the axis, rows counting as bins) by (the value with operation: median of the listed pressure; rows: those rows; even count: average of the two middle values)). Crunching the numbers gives 63.4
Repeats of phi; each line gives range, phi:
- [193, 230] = 62.8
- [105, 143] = 62.3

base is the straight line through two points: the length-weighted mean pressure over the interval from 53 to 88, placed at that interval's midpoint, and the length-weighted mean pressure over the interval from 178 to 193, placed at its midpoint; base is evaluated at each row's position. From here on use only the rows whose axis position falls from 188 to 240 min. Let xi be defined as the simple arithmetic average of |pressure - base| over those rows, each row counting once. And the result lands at 0.3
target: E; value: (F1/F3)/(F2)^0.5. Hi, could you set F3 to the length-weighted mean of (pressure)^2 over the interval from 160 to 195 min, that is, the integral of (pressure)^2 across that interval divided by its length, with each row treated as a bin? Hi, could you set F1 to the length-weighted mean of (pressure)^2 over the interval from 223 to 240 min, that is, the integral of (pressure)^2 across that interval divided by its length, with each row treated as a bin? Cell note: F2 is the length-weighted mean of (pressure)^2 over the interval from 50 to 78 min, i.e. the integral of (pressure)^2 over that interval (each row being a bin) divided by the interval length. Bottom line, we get 0.17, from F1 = 36.6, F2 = 31.8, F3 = 38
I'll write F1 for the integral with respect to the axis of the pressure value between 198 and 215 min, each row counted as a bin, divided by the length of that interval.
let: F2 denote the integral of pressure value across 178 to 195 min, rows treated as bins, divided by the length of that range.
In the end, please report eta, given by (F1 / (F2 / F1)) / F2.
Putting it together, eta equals 1.1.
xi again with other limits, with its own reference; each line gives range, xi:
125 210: 0.7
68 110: 0.4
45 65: 0.2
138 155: 1.5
